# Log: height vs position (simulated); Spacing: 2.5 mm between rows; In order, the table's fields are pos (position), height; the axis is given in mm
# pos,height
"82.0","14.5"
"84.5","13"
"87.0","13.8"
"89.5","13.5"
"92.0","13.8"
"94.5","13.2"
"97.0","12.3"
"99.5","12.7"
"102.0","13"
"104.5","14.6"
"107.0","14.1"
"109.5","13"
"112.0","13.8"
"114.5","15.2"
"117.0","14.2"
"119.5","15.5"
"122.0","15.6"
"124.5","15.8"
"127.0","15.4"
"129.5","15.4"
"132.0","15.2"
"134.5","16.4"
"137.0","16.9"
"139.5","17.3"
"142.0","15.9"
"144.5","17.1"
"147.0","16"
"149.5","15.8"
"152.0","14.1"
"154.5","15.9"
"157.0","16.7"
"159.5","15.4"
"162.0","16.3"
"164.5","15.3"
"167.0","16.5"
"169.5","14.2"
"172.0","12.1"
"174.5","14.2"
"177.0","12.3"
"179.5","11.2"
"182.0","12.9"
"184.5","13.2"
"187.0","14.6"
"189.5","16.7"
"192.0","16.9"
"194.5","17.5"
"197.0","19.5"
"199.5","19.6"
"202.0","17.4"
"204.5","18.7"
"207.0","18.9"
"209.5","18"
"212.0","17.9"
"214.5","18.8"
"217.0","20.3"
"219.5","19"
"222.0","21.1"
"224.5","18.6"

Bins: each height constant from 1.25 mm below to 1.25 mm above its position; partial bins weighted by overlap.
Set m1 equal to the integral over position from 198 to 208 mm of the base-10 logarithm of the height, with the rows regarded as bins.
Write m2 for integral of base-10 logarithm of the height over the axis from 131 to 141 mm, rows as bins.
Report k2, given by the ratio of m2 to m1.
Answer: 0.96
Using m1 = 12.7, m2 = 12.2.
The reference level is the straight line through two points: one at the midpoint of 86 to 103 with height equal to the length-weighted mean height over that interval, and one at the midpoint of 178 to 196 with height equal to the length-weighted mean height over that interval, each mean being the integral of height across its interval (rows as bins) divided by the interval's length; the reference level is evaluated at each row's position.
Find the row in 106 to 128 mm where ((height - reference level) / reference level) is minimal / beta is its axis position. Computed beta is 109.5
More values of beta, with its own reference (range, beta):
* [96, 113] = 97.0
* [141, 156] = 152.0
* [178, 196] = 179.5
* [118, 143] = 132.0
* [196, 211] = 202.0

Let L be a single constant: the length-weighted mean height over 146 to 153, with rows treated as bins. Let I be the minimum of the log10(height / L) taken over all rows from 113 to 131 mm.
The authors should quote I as -0.03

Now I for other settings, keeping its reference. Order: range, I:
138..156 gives -0.04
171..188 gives -0.14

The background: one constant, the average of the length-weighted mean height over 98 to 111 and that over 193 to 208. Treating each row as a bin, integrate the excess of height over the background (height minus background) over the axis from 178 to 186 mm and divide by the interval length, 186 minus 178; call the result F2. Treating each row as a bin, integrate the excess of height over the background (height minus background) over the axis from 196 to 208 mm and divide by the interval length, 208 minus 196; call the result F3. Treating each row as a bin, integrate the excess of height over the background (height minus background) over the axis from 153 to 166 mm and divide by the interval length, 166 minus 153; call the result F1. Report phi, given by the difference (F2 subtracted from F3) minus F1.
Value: 6.4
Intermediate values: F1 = -0.12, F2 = -4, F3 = 2.8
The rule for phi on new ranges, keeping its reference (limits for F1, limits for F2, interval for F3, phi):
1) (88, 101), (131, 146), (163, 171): 1.7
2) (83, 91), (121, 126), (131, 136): 2.7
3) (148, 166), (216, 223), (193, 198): -1.4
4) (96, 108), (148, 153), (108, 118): 1.7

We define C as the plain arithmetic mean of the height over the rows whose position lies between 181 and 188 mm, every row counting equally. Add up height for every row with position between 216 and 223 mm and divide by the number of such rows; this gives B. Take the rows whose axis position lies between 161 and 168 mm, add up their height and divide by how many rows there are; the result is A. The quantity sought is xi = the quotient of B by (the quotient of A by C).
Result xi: 17.0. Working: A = 16.0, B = 20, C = 13.6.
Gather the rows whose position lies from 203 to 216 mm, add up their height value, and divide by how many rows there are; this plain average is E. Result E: 18.5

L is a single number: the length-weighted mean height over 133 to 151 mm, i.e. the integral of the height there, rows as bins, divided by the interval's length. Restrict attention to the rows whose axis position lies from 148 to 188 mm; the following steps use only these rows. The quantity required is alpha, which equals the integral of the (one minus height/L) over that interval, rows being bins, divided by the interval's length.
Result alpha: 0.12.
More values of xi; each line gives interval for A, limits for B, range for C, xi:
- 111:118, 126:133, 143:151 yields 17.4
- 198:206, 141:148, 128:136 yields 13.8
